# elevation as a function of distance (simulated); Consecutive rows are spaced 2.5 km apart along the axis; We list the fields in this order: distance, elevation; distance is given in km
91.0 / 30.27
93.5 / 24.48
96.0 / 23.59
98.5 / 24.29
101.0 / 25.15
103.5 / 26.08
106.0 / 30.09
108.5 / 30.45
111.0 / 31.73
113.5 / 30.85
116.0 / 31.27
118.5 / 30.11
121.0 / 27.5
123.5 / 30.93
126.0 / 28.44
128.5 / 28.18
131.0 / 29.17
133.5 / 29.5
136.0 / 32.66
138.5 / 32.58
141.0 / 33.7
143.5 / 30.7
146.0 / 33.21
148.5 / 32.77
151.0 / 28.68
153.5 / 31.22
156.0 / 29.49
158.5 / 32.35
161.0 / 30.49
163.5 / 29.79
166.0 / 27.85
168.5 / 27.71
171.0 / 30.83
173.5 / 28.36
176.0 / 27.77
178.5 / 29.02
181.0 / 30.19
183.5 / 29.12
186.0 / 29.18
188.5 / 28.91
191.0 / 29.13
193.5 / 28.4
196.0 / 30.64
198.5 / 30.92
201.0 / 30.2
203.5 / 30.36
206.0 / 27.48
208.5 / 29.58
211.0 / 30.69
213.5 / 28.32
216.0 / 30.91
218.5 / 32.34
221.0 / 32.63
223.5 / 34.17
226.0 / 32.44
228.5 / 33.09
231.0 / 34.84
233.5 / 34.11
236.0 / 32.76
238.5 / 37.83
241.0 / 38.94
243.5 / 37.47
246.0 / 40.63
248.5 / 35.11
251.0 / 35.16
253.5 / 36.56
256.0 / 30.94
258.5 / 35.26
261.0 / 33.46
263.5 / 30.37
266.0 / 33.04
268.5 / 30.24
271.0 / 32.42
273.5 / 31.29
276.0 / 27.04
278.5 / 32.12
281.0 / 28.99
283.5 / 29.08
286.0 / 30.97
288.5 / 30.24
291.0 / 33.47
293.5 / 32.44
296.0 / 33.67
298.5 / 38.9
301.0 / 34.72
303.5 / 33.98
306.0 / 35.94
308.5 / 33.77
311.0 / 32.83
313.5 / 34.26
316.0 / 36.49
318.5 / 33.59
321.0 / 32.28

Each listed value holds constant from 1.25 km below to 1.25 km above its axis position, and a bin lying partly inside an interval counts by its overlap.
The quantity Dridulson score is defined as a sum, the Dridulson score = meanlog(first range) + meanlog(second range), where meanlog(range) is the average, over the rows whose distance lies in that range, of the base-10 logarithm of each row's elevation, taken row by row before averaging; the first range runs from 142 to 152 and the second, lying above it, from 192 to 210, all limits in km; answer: 2.97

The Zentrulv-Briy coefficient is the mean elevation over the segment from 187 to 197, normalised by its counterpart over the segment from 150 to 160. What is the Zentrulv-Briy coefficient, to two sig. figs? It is 0.96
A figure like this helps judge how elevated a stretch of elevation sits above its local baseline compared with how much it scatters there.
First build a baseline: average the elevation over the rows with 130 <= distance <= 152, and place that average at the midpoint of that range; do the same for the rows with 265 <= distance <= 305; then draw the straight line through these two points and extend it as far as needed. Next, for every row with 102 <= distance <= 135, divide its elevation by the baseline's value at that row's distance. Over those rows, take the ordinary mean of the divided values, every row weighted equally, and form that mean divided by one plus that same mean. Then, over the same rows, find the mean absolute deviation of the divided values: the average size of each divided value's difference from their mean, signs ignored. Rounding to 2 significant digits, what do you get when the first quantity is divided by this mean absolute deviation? 11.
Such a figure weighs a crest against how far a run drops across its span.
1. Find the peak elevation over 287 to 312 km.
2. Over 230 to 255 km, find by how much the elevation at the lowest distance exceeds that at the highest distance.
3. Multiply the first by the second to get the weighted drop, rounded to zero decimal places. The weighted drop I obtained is -67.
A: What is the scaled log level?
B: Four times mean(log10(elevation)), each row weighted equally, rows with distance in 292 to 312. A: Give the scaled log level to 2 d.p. 6.15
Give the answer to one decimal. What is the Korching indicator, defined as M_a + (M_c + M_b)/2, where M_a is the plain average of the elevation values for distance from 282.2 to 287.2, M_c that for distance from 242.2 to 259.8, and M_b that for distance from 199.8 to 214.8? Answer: 62.7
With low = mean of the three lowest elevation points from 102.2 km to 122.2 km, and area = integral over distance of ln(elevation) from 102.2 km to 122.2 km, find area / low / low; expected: 0.087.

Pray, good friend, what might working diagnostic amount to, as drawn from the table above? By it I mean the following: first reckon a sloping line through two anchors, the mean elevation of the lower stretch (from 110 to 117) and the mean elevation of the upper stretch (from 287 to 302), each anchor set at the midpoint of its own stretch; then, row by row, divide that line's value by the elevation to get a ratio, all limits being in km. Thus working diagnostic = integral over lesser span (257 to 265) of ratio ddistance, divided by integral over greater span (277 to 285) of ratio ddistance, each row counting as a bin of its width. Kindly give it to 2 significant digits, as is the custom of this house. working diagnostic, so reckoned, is 0.90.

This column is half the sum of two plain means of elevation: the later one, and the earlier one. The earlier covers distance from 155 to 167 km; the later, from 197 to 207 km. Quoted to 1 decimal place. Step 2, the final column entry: 29.9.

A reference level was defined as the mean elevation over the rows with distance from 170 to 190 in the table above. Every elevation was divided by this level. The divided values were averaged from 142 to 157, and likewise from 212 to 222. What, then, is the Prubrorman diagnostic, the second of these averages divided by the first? 1.00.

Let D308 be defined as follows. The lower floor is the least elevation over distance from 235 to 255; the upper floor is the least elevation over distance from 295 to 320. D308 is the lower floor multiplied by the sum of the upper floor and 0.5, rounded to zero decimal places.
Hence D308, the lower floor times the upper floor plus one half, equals 1092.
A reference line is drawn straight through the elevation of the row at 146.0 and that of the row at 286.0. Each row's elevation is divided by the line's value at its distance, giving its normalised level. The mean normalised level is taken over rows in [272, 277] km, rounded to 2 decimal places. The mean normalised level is 0.94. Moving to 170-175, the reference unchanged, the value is 0.90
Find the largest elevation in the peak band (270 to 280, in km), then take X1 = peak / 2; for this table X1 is 16.2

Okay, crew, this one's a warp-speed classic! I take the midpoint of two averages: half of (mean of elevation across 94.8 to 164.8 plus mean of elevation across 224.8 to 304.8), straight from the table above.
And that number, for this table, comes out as 31.7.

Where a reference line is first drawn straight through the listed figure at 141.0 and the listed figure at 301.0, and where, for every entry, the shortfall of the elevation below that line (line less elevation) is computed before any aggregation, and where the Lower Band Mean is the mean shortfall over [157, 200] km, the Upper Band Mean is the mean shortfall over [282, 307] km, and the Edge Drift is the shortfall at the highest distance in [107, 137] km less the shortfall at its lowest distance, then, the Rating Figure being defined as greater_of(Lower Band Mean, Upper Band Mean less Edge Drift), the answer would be 4.5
